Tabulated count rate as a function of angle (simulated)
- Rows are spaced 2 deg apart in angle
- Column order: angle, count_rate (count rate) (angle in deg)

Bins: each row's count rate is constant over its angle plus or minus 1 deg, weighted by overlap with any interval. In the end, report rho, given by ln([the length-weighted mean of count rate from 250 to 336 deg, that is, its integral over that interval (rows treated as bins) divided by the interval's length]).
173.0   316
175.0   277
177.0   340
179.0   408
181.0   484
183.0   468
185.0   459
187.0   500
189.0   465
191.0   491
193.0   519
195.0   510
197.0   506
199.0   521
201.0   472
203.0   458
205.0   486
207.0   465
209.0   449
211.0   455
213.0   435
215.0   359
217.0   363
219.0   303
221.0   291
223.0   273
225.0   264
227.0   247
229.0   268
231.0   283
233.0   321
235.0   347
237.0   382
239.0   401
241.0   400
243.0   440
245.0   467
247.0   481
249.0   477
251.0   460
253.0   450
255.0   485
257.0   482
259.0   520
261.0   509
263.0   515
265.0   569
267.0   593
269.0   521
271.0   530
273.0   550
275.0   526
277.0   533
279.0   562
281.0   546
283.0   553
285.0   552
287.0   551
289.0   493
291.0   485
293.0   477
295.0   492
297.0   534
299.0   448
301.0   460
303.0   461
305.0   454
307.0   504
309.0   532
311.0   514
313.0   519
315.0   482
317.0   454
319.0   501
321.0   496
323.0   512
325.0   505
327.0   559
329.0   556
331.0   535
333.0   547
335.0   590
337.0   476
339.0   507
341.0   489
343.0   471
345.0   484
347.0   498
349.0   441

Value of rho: 6.24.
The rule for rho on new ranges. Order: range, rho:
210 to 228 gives 5.81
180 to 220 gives 6.13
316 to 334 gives 6.25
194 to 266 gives 6.04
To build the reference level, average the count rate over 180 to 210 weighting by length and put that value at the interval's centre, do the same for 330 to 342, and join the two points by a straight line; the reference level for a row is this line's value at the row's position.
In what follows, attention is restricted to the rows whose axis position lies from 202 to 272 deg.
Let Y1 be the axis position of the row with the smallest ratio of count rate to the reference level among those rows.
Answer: 227.0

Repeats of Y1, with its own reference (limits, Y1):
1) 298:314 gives 299.0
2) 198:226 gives 225.0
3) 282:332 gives 299.0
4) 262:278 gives 263.0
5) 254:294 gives 293.0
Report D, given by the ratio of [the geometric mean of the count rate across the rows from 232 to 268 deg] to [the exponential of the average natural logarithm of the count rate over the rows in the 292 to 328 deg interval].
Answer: 0.92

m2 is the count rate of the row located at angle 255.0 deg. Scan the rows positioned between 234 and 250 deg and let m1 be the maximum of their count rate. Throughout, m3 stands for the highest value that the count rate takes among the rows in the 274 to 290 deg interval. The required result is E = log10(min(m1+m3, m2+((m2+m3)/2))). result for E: 3.00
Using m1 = 481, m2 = 485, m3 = 562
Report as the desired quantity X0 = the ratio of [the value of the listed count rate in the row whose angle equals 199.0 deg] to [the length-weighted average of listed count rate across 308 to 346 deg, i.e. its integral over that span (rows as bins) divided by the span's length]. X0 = 1.02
